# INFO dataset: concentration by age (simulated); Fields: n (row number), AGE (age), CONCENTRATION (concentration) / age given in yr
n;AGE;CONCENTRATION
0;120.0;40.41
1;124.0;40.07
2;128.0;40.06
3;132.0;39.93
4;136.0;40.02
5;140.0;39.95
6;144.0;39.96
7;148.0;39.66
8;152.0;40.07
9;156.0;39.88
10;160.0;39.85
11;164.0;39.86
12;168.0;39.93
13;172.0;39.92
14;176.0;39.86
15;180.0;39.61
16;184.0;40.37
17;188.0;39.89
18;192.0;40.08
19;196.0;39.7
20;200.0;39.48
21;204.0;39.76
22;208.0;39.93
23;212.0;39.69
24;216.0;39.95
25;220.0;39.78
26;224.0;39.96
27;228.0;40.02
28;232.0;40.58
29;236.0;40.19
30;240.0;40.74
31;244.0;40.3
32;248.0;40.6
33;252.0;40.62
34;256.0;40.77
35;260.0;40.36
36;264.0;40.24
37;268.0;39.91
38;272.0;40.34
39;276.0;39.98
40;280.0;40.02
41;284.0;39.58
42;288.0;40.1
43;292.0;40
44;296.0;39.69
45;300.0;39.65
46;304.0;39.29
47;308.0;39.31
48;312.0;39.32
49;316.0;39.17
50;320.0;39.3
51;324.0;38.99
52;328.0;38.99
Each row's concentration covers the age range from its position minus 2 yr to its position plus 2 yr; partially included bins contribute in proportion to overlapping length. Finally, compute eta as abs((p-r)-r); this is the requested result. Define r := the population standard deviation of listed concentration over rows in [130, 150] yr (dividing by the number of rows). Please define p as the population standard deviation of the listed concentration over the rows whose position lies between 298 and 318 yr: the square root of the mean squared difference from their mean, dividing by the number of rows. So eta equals 0.09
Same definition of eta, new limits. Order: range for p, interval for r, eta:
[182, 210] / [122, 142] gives 0.15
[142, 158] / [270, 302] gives 0.33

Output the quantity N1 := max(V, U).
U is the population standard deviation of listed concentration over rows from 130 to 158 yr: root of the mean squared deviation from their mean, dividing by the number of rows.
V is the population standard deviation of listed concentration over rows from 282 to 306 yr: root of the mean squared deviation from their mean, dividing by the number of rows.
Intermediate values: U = 0.12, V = 0.27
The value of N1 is 0.27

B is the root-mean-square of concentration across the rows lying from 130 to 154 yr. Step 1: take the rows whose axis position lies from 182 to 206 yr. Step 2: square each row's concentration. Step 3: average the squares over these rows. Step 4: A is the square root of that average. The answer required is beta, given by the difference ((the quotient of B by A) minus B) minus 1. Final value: -39.93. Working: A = 39.9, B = 39.93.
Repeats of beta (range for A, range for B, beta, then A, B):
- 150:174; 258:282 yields -40.14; 39.9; 40.14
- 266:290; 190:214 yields -39.78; 40.0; 39.77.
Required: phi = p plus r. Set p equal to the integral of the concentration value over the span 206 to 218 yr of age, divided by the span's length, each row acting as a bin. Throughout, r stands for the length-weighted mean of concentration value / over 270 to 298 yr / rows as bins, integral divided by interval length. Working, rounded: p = 39.9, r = 40.0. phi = 79.8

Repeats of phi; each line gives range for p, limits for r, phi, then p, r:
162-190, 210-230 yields 79.8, 39.9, 39.9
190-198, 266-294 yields 79.9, 39.9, 40.0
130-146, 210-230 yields 79.8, 40.0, 39.9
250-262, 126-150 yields 80.5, 40.6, 39.9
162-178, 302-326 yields 79.1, 39.9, 39.2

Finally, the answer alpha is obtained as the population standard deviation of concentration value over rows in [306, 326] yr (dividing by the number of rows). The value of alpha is 0.13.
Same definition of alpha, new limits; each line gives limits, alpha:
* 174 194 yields 0.25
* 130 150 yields 0.13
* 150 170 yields 0.08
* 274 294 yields 0.18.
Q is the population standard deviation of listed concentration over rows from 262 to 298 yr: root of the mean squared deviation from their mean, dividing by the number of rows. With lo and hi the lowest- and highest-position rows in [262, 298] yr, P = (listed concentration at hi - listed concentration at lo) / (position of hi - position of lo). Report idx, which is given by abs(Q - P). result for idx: 0.24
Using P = -0.017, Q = 0.23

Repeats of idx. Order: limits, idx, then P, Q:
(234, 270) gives 0.28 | -0.009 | 0.27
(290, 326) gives 0.32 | -0.032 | 0.29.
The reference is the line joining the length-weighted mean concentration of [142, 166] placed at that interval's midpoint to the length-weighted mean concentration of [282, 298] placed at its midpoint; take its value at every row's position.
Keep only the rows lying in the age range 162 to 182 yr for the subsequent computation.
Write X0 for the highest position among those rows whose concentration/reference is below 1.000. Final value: 180.0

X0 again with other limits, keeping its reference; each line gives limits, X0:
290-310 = 308.0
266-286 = 284.0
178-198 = 196.0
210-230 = 220.0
